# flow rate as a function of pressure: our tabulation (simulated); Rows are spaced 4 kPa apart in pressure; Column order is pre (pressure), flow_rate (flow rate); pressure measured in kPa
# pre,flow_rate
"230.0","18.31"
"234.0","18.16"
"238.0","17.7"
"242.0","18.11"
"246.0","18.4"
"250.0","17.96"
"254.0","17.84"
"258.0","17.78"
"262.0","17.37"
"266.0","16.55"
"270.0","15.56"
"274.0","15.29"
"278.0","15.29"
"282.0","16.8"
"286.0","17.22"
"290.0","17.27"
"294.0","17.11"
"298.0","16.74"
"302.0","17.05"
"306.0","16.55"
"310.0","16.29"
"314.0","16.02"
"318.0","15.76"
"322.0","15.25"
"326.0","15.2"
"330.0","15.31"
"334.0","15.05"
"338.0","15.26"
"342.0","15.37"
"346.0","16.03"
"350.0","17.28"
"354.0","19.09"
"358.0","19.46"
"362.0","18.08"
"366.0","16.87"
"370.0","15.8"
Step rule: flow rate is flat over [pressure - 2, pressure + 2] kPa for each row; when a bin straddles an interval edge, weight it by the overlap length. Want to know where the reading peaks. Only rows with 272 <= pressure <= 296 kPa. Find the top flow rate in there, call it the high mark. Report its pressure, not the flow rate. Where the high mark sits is 290.0 kPa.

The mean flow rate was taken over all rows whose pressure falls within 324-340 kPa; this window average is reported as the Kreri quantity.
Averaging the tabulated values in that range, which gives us 15.2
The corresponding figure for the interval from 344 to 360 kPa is 18.0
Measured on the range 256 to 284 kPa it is 16.4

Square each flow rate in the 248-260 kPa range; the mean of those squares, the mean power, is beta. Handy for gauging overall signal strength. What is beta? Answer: 319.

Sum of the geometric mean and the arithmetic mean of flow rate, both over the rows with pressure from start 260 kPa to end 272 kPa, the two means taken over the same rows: 33.0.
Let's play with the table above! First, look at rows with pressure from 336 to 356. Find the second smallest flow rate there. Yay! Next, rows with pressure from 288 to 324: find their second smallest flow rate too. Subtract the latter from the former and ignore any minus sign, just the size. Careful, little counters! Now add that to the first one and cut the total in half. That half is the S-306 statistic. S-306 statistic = 7.9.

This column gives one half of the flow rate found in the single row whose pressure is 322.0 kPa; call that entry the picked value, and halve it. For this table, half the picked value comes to 7.6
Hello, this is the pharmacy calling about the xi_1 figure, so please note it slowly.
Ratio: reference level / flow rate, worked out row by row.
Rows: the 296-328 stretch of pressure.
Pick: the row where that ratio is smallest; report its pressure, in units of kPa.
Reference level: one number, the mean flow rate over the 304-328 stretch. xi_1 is 302.0 kPa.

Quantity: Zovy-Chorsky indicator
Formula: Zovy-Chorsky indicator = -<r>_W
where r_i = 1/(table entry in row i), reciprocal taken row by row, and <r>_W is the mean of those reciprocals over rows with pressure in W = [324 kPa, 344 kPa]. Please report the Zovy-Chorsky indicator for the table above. -0.066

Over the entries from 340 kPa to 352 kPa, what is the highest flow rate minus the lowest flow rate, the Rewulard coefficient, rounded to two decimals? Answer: 1.91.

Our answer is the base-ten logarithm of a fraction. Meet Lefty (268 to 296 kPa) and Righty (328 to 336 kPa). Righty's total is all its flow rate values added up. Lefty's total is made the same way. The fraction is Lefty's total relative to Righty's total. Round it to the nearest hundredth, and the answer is 0.58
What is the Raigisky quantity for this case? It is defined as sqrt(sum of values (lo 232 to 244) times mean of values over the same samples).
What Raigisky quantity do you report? 31.2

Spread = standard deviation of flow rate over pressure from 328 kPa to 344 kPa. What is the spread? 0.1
